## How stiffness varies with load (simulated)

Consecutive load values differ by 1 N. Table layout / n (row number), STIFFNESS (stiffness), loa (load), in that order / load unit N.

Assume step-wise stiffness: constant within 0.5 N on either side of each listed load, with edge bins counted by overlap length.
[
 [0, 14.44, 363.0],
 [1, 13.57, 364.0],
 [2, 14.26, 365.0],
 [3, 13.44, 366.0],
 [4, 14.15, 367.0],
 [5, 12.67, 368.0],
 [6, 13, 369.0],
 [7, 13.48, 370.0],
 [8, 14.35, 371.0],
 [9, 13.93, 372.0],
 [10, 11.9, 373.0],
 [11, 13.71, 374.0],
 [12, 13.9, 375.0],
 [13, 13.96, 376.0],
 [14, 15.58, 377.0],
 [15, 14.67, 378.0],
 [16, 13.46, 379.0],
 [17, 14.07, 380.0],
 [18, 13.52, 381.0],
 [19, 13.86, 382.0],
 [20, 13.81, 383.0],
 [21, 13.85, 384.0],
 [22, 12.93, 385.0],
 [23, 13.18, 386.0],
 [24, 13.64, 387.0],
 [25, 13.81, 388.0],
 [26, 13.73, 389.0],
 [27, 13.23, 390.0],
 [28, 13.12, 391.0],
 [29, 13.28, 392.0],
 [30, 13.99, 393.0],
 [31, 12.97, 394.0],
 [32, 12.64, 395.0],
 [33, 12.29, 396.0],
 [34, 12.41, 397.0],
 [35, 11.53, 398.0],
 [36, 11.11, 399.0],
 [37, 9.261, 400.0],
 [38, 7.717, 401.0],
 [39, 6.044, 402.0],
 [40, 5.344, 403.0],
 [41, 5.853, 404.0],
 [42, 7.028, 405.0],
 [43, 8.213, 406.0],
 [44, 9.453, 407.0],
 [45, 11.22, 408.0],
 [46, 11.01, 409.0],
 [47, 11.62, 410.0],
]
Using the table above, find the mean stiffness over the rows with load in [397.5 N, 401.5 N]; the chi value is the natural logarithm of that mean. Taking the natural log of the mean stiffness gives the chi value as 2.29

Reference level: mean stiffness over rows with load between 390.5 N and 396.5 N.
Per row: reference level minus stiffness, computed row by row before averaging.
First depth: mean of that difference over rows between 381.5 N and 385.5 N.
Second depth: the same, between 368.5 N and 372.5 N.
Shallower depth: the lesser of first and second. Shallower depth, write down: -0.64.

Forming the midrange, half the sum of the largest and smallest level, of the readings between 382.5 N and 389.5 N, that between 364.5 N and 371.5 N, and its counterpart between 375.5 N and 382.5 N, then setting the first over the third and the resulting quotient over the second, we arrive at 0.068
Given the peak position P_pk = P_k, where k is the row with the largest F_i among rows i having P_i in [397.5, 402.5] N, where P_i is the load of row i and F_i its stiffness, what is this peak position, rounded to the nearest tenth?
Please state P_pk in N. 398.0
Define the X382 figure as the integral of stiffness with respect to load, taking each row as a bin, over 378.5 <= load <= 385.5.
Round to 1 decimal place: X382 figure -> 95.5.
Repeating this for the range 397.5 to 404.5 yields 56.9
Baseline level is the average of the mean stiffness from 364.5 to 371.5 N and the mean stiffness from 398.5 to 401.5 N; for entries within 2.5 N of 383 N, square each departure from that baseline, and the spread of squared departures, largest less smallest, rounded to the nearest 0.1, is 3.5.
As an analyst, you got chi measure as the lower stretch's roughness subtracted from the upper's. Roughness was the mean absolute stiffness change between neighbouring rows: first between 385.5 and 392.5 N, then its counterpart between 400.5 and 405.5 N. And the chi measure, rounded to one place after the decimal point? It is 0.8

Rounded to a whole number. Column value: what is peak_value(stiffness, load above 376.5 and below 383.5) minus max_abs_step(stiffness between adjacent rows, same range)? 14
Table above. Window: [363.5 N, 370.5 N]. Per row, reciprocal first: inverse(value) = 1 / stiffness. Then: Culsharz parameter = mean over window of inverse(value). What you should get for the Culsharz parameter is 0.074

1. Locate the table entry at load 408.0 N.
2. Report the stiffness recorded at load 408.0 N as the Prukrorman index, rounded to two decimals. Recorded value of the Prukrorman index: 11.22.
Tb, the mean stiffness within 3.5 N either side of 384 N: 13.54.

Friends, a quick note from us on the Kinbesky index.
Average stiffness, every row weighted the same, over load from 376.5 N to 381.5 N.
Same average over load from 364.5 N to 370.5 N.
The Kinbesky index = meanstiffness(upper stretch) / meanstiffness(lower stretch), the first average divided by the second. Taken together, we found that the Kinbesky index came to 1.06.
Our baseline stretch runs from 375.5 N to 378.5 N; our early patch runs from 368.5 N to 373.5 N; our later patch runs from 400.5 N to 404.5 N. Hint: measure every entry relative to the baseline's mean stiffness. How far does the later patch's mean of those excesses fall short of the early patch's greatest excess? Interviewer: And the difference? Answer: 8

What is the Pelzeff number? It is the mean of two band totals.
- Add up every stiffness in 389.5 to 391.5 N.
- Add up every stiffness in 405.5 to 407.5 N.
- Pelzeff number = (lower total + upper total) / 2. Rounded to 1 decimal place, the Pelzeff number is 22.0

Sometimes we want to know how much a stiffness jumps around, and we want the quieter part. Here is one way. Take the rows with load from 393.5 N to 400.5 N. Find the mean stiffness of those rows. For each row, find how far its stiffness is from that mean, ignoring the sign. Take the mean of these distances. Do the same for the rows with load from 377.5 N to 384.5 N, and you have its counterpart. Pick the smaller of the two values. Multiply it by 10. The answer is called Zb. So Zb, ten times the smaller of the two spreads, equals 2.7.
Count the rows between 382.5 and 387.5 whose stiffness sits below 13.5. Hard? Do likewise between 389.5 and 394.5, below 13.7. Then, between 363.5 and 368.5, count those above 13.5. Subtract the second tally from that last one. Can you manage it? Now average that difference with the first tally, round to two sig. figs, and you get 0.50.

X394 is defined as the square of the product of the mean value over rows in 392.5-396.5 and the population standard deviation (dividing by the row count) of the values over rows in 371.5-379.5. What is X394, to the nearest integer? 161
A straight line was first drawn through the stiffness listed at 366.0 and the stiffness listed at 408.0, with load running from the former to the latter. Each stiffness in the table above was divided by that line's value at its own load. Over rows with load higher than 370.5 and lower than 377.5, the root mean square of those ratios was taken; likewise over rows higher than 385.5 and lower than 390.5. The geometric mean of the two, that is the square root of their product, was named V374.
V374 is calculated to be 1.09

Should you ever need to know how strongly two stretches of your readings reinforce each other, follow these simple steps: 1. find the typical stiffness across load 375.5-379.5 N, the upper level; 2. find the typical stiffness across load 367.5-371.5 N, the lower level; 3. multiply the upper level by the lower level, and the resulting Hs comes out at 193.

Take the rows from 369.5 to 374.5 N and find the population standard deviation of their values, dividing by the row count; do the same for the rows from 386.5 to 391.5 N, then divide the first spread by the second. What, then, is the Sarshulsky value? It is 3.0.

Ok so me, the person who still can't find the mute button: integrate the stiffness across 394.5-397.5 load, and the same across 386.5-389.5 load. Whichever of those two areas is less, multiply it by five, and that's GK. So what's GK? 187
